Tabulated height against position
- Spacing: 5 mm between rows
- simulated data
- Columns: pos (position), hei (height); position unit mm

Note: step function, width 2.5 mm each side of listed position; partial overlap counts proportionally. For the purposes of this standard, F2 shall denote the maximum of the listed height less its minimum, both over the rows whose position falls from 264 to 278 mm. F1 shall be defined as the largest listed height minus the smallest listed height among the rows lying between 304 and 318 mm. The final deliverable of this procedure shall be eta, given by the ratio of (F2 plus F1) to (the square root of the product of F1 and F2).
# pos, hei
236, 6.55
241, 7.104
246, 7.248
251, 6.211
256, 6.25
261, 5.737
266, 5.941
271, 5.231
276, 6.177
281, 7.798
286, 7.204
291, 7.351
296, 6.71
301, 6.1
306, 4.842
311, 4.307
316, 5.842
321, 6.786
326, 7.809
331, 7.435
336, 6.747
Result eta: 2.06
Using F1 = 1.5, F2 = 0.9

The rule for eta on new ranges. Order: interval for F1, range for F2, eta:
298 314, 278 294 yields 2.31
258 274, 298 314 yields 2.22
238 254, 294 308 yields 2.09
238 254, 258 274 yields 2.04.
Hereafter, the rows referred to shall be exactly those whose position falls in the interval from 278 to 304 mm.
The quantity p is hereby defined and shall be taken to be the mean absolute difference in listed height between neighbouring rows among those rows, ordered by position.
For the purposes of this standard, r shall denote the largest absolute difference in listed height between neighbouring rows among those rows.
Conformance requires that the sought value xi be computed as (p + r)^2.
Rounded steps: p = 0.5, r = 0.6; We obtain 1.3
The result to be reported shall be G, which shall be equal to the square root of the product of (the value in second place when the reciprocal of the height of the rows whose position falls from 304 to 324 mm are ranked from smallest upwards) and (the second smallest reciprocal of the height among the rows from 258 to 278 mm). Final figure 0.170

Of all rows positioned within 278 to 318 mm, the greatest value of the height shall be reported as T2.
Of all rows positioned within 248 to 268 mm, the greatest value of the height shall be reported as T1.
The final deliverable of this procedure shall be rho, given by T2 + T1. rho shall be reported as 14.0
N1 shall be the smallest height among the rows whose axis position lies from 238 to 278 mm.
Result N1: 5.231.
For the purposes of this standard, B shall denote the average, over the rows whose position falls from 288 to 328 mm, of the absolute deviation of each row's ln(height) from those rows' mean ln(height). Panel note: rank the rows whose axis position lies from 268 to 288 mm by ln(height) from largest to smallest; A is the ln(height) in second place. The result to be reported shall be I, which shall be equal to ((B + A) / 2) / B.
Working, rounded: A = 1.97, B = 0.16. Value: 7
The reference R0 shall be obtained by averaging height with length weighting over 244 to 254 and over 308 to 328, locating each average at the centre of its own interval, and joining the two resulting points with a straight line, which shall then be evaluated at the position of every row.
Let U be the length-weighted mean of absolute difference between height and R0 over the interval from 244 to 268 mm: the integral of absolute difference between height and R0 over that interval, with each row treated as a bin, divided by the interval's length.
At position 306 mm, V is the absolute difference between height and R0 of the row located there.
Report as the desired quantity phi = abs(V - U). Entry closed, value 0.8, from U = 0.56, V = 1.4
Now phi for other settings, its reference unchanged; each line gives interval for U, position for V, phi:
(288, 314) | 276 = 0.7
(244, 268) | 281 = 0.8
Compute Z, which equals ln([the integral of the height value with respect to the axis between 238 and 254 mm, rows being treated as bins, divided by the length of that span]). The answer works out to 1.92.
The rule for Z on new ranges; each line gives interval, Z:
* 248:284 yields 1.83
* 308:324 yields 1.74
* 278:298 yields 1.98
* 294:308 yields 1.77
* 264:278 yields 1.75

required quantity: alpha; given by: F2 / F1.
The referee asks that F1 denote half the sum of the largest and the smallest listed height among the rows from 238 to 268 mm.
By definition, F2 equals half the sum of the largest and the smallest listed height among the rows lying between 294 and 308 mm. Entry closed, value 0.89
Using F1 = 6.5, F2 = 5.78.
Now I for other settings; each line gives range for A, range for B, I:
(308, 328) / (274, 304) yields 12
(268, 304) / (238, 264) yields 13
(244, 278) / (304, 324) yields 6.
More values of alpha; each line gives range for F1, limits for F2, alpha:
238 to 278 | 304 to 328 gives 0.97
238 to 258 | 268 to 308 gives 0.94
